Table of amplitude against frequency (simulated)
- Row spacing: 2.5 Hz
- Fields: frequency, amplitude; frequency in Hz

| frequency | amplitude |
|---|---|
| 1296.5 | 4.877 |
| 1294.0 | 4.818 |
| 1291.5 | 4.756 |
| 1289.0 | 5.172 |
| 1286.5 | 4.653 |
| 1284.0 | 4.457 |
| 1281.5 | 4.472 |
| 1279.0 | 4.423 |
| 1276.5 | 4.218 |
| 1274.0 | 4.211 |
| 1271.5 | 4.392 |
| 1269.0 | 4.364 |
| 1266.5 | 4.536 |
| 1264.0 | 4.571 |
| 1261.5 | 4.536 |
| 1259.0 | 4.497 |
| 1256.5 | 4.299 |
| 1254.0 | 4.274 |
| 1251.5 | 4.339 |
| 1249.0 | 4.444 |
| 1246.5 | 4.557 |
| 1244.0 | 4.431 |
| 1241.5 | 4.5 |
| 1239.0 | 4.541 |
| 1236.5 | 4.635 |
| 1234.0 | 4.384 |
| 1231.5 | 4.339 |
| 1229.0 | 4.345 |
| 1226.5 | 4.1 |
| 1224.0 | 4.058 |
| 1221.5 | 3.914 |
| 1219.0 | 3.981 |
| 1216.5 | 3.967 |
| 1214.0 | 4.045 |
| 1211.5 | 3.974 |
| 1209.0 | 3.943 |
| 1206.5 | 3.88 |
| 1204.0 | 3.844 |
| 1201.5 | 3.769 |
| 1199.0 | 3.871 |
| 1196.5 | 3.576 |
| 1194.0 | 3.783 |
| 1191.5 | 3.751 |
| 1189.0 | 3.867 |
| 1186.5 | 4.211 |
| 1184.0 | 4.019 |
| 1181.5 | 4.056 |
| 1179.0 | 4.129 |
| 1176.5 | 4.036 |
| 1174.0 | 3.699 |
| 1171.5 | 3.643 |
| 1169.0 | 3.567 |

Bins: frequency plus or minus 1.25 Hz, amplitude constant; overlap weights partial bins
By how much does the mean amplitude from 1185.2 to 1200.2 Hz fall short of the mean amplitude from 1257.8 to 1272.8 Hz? 0.64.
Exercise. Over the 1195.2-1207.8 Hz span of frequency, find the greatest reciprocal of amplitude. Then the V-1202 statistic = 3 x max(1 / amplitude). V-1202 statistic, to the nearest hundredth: 0.84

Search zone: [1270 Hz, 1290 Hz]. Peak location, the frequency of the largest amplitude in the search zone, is 1289.0 Hz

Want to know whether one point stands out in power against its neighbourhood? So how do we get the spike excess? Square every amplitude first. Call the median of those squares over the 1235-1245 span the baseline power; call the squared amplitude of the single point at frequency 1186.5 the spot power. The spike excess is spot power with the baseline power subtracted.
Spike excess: -2.7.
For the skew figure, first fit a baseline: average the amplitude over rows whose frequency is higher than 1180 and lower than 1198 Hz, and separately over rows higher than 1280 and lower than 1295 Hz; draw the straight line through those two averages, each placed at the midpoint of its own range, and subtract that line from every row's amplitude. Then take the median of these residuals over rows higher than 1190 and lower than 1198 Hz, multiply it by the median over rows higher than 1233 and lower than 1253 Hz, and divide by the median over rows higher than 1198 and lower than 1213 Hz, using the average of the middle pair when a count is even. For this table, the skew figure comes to 0.2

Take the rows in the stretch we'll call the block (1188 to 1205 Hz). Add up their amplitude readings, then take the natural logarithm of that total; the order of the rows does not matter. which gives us 3.28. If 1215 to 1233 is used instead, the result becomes 3.36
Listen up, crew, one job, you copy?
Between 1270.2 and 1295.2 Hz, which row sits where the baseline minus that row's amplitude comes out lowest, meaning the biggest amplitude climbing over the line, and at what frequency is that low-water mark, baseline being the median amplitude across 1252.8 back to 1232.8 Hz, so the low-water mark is 1289.0 Hz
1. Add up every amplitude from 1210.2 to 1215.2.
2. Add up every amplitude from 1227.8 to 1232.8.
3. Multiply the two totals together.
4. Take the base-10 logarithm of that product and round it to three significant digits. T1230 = 1.84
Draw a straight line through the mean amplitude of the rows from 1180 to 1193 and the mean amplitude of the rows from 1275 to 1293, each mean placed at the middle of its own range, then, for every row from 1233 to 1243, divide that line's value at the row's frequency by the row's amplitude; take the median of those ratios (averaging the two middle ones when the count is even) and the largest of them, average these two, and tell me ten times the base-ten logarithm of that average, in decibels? -0.15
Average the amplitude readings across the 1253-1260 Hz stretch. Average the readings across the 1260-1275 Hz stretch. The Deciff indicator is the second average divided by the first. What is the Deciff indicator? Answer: 1.02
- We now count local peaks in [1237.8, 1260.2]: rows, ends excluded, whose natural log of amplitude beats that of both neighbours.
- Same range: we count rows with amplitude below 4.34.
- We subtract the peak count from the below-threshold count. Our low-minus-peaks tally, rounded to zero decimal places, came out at 2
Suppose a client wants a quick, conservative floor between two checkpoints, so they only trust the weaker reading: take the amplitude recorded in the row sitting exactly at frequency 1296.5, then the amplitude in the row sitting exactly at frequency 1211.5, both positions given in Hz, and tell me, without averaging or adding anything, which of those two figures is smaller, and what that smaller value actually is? 3.97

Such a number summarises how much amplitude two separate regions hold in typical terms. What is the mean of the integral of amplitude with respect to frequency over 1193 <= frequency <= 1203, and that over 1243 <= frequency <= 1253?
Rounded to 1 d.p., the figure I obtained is 41.0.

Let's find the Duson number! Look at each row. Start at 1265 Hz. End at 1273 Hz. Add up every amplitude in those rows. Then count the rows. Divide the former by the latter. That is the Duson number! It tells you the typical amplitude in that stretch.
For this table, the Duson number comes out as 4.43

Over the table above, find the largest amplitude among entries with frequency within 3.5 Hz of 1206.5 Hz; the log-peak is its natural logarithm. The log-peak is 1.37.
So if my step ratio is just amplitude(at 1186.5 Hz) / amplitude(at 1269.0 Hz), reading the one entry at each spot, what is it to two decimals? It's 0.96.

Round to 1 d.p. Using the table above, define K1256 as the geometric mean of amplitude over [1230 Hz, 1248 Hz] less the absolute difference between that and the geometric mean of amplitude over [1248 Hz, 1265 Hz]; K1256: 4.4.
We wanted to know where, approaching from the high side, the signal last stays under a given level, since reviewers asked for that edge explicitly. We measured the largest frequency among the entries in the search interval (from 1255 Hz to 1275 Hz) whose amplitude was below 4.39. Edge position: 1274.0 Hz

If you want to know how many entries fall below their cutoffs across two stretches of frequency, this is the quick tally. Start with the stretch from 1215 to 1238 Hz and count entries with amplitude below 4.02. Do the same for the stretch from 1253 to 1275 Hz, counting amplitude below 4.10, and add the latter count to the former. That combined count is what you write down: 3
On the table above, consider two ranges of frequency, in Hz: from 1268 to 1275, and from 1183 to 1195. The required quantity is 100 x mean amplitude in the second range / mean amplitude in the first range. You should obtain 90.8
